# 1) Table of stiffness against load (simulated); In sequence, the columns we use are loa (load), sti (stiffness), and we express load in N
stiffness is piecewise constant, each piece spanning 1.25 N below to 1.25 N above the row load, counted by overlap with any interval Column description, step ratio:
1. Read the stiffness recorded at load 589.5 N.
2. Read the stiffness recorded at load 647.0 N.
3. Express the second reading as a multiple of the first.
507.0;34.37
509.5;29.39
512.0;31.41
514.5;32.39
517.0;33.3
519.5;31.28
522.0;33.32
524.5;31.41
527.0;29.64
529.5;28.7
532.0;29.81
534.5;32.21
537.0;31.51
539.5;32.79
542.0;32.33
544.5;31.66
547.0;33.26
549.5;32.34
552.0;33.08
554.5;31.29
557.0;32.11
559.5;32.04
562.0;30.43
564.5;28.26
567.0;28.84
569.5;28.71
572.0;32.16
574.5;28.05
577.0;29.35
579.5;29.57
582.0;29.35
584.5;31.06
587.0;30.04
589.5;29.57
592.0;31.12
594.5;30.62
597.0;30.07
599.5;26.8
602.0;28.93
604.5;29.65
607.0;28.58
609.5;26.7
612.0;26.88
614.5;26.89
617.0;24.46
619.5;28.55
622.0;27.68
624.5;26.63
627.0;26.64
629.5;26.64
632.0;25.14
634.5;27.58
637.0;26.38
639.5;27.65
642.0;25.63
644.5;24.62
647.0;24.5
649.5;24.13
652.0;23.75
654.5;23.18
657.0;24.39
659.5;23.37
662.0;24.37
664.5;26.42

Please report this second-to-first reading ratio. 0.83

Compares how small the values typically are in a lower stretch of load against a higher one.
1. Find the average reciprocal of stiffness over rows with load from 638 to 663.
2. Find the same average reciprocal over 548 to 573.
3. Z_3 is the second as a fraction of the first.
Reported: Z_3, 0.795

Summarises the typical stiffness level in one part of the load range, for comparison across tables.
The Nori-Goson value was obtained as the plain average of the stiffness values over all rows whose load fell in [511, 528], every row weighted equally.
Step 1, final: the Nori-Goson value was 32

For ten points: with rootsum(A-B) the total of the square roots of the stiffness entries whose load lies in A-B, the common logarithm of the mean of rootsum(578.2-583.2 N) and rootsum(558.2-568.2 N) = 1.21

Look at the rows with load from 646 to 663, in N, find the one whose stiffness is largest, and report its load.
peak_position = 647.0 N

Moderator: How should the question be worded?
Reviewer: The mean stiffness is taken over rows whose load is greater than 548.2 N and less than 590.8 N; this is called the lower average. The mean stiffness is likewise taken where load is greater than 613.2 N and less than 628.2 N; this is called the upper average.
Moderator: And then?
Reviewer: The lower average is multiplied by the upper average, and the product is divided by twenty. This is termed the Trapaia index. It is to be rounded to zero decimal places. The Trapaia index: 41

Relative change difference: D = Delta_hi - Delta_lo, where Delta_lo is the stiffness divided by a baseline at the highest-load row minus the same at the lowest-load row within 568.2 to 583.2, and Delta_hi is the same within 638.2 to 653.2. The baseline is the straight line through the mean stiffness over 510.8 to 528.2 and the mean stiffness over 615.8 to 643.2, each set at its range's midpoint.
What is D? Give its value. -0.17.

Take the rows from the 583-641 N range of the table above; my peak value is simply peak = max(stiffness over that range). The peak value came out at 31.12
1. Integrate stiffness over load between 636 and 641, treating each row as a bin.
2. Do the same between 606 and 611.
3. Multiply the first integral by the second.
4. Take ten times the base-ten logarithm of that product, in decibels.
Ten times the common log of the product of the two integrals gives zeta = 42.7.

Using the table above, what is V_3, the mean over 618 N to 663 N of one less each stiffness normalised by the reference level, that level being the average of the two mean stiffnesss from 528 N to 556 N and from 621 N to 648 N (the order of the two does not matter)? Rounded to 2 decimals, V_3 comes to 0.12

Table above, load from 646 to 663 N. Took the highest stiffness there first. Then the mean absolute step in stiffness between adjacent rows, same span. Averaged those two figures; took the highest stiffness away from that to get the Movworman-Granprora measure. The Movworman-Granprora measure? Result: -11.9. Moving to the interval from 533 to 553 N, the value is -16.2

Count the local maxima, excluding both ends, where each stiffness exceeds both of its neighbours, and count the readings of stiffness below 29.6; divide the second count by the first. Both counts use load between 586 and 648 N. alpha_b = 3.3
